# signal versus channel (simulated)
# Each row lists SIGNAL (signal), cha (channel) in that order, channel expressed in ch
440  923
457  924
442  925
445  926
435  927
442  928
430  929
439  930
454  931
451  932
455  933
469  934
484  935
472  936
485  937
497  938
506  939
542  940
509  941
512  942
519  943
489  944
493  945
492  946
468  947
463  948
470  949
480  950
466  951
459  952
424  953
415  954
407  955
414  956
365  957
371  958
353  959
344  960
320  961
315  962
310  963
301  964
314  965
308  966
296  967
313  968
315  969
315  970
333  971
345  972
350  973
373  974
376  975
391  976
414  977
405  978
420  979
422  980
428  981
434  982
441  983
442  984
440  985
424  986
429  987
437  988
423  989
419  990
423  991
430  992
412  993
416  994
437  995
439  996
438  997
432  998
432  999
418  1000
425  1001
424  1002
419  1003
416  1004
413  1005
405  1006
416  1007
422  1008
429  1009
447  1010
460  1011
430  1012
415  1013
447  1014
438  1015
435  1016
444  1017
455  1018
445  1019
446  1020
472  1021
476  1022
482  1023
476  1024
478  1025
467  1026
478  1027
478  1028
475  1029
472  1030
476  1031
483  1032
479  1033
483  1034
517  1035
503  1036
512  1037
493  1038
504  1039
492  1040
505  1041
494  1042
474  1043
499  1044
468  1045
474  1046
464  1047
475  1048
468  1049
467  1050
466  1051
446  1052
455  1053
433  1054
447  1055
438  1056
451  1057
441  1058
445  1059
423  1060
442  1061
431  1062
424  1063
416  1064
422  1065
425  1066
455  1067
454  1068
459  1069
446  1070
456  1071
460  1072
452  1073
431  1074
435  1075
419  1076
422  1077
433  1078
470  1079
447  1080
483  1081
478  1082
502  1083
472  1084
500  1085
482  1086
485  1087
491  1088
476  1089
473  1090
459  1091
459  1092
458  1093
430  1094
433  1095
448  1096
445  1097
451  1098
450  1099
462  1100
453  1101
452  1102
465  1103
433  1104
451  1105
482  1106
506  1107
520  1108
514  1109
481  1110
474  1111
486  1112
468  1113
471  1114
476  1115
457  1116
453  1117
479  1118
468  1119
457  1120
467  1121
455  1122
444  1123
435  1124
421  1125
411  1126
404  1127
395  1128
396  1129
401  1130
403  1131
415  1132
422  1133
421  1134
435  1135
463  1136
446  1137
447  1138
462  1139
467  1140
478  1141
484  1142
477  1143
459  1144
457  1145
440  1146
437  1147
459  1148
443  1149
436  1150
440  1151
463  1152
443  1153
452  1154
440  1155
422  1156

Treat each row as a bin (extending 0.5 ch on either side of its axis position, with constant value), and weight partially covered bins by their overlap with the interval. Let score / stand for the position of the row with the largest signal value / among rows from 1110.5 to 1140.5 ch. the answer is 1112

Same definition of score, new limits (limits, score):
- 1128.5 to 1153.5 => 1142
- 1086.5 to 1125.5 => 1108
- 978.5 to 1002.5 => 984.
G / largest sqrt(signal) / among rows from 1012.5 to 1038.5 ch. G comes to 22.7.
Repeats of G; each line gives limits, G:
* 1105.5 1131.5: 22.8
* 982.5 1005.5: 21.0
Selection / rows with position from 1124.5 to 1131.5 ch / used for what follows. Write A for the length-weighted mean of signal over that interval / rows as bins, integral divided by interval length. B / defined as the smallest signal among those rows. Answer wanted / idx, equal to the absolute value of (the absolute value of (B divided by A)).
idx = 0.977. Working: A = 404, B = 395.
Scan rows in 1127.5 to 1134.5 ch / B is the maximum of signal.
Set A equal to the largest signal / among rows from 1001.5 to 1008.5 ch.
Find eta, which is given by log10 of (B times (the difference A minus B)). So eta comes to 2.9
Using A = 424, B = 422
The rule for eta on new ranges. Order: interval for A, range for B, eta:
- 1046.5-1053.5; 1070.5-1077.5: 3.8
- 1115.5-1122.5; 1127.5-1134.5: 4.4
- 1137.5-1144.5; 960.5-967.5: 4.7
